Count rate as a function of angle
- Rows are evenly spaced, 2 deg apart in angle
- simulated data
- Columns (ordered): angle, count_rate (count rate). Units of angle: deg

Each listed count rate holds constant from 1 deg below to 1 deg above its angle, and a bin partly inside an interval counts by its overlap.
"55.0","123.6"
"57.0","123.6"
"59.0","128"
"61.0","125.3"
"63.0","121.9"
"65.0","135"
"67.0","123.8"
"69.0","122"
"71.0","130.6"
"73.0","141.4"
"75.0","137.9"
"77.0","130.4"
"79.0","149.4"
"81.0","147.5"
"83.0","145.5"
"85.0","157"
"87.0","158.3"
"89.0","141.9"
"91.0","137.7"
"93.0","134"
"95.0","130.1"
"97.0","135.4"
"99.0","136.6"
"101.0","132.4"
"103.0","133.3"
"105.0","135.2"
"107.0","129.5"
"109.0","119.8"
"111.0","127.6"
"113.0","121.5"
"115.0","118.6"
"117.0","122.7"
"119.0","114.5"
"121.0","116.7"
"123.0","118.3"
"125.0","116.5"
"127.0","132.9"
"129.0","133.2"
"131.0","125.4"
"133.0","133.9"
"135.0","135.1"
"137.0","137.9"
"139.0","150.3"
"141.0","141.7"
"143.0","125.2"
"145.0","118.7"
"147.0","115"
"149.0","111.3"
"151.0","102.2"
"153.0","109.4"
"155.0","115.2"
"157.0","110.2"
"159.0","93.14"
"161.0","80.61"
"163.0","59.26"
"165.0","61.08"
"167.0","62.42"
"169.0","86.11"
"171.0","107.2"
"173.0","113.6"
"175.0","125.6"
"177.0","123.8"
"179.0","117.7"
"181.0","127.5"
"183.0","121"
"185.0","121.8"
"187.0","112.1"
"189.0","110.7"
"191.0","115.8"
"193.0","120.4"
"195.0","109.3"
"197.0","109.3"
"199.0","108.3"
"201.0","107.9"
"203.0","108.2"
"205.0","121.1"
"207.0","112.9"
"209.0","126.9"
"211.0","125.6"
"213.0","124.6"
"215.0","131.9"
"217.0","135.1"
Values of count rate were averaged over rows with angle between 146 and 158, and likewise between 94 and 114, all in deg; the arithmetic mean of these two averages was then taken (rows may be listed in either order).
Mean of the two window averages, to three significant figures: 120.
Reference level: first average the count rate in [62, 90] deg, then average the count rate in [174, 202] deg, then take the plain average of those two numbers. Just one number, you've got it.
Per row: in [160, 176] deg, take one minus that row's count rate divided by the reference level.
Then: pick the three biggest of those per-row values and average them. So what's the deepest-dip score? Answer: 0.52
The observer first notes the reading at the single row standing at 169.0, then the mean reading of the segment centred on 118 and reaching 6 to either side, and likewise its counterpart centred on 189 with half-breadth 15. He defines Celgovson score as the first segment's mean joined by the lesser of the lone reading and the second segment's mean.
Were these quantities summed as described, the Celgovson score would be 205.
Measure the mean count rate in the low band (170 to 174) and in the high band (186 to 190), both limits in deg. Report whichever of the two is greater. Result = 111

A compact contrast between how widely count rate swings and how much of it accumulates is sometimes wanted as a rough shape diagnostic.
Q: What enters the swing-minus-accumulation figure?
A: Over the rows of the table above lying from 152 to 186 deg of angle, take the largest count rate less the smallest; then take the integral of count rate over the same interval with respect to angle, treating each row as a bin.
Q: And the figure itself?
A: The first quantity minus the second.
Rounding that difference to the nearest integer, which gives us -3403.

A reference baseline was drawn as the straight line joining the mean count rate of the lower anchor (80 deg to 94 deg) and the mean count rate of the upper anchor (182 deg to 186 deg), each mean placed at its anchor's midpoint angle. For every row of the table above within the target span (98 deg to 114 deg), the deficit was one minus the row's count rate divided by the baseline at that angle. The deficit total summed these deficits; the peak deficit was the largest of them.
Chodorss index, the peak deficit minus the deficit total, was -0.52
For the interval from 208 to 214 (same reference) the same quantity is 0.20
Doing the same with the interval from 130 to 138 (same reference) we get 0.04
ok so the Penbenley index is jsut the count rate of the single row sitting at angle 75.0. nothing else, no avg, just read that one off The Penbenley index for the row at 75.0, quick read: 137.9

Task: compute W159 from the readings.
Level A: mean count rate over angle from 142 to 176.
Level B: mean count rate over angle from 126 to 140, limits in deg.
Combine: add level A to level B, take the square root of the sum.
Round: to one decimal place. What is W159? 15.3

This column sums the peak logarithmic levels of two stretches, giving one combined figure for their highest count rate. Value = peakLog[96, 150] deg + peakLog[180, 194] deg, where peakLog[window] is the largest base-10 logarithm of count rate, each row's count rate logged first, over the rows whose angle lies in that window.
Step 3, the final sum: 4.282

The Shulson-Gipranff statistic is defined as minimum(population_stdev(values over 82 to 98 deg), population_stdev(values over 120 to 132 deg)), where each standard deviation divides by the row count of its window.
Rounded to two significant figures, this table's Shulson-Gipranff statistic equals 7.2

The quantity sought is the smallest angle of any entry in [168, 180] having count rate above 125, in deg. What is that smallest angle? 175.0 deg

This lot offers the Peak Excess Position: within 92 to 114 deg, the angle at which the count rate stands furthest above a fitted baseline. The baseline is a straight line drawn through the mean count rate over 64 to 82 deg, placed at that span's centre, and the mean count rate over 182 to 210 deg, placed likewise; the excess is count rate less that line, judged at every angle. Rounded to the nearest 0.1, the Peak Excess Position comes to 99.0 deg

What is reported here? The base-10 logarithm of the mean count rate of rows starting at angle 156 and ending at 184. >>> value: 2.00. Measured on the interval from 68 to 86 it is 2.15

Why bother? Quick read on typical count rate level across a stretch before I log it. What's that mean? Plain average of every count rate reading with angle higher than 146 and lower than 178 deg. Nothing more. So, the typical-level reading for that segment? 99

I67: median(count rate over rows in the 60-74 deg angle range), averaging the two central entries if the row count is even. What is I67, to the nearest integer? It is 125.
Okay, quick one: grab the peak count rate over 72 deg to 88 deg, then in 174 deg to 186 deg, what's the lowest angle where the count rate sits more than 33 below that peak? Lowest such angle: 177.0 deg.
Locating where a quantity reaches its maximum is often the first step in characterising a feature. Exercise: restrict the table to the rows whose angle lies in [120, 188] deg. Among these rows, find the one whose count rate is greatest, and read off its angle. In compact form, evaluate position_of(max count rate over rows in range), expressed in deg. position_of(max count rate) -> 139.0 deg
